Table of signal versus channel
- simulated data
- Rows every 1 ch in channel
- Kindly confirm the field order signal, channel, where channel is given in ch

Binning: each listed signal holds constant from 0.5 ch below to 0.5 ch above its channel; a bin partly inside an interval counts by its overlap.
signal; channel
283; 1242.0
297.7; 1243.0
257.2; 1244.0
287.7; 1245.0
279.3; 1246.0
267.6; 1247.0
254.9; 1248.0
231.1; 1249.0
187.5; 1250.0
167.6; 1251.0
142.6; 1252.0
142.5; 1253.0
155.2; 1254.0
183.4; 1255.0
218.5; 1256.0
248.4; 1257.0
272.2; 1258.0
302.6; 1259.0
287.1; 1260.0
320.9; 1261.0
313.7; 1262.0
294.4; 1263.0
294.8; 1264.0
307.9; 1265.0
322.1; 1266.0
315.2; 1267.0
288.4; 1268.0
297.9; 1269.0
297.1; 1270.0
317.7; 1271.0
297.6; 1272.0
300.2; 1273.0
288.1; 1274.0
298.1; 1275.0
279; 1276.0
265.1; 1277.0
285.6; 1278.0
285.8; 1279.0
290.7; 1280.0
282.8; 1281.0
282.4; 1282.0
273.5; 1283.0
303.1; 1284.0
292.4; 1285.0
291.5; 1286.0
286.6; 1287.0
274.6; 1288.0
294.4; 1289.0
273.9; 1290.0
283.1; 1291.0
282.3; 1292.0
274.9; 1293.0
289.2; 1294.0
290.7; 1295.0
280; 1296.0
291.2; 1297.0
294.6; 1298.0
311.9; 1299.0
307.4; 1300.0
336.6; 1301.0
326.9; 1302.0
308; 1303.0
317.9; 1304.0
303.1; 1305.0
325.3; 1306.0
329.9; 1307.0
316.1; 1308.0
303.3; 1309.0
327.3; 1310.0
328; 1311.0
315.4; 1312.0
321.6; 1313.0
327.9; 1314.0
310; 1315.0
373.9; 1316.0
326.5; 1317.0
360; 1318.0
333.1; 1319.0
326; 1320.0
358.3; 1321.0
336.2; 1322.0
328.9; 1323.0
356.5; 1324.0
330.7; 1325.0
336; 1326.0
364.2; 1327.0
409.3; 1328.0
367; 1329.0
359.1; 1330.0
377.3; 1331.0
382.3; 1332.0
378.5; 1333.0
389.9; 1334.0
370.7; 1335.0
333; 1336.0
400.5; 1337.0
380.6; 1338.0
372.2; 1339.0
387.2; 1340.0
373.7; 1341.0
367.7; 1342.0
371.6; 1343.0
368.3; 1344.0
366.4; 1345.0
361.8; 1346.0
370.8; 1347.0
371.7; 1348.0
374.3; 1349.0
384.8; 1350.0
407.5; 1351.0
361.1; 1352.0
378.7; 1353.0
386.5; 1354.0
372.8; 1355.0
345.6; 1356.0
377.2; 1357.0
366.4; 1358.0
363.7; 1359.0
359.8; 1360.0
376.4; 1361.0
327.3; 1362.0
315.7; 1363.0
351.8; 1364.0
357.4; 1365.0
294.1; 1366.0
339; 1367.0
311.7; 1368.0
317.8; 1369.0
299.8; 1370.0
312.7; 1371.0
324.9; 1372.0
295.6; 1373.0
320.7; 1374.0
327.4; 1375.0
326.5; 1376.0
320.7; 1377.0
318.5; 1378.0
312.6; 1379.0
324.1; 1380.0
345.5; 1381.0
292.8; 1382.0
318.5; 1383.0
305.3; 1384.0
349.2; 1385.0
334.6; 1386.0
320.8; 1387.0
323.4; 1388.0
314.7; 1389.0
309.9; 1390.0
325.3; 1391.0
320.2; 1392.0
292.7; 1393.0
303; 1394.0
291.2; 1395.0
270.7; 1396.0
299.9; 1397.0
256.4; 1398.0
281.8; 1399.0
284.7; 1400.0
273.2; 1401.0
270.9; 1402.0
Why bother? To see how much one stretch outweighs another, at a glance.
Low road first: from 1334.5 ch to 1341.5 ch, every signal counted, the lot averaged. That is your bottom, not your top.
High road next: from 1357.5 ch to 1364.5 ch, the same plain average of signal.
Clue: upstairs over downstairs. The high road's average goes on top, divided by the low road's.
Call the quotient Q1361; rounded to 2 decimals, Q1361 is 0.94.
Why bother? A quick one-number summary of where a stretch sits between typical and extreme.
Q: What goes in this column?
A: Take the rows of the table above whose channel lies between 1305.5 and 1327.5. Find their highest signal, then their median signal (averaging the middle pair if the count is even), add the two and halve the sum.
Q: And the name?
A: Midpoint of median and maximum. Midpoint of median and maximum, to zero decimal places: 351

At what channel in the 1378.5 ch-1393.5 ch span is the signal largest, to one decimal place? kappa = 1385.0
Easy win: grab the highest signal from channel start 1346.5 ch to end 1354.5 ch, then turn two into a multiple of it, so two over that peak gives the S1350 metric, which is 0.0049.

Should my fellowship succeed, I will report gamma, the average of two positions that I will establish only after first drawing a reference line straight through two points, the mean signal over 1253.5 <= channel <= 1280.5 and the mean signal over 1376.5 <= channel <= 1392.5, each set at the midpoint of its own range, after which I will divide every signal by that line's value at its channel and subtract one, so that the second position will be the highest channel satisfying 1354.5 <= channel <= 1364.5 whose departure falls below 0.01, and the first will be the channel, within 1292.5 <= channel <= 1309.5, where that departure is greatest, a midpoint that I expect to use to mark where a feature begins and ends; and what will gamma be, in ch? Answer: 1332.0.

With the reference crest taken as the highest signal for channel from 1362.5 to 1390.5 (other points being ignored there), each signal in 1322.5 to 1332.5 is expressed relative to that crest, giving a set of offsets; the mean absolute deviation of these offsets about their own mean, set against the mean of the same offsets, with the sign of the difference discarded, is 15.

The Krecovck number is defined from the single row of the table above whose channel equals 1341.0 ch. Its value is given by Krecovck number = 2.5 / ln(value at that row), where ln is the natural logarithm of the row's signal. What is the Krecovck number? 0.422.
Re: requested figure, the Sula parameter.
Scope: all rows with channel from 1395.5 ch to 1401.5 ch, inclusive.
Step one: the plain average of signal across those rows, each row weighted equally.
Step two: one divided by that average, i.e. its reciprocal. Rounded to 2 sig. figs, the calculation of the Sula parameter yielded 0.0036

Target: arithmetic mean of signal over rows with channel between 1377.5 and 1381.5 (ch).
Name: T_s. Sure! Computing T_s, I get 325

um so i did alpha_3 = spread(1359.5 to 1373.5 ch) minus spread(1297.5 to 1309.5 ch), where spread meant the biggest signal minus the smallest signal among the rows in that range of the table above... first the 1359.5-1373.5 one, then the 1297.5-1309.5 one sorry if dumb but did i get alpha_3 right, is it 40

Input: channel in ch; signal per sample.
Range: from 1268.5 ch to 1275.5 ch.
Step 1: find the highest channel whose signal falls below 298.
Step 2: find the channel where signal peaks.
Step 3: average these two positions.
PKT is 1272.5 ch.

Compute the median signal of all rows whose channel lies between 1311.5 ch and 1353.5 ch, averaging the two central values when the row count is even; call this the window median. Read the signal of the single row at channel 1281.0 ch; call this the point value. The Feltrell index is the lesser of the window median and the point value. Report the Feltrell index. 283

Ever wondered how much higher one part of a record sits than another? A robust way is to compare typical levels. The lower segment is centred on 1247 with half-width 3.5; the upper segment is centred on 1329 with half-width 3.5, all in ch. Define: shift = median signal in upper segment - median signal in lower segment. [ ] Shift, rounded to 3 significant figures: 110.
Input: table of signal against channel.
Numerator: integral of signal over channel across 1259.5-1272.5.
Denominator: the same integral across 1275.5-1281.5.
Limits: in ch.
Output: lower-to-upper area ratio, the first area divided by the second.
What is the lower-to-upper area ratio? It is 2.3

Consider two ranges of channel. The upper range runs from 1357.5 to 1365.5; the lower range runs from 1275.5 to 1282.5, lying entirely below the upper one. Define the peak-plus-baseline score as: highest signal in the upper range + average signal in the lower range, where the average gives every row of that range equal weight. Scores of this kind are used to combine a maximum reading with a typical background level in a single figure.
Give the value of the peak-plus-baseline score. 658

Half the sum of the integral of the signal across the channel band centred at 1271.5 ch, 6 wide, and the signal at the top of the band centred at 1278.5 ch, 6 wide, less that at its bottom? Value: 901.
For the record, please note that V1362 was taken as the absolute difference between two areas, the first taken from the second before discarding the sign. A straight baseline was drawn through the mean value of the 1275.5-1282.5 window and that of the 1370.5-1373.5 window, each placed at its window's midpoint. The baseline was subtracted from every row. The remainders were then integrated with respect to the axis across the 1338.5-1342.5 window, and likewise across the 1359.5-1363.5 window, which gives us 148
